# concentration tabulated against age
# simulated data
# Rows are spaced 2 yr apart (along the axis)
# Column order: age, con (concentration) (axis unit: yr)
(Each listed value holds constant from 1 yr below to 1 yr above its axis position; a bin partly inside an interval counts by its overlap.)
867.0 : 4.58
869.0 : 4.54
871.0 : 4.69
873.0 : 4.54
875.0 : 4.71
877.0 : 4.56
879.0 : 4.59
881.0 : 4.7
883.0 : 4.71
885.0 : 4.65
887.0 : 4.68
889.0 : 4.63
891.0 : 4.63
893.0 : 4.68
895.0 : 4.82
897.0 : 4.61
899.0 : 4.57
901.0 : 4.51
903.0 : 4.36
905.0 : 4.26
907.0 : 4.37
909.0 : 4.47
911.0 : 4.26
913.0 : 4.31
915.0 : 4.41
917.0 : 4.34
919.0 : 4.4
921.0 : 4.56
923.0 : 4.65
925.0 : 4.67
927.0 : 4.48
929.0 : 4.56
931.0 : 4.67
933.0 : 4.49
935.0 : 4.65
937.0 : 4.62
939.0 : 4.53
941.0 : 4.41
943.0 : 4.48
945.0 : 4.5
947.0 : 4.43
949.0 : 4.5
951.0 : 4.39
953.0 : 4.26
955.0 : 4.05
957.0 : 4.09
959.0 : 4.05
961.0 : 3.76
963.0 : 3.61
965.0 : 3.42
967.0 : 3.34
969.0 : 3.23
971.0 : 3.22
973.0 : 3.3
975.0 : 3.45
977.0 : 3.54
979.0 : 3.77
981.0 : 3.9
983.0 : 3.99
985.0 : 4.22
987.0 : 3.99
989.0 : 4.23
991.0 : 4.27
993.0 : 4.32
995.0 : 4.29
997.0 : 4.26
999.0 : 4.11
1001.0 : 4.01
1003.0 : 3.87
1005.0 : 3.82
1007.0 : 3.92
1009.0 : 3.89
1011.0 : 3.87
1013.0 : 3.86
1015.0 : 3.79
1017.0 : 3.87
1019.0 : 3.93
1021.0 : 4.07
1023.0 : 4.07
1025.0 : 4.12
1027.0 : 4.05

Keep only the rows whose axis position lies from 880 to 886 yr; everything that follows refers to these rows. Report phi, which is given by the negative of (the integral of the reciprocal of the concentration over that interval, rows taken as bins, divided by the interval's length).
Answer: -0.213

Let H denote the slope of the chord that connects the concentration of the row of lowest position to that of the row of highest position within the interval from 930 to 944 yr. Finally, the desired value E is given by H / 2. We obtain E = -0.008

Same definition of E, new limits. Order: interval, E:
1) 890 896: 0.024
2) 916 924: 0.026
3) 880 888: -0.002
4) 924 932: 0.000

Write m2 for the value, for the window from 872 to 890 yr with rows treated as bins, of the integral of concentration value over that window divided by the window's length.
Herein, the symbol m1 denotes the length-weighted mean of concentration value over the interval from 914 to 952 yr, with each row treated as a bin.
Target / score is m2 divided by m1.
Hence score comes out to 1.03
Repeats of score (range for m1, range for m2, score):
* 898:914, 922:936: 1.05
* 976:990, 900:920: 1.11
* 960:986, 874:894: 1.29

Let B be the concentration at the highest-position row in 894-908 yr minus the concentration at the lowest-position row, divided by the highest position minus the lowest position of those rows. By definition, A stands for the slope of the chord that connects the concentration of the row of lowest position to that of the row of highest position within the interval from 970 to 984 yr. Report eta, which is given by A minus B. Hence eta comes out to 0.10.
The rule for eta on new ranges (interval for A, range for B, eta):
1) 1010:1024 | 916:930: 0.00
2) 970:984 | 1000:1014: 0.08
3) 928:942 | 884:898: -0.01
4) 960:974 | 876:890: -0.04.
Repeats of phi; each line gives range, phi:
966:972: -0.307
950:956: -0.236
